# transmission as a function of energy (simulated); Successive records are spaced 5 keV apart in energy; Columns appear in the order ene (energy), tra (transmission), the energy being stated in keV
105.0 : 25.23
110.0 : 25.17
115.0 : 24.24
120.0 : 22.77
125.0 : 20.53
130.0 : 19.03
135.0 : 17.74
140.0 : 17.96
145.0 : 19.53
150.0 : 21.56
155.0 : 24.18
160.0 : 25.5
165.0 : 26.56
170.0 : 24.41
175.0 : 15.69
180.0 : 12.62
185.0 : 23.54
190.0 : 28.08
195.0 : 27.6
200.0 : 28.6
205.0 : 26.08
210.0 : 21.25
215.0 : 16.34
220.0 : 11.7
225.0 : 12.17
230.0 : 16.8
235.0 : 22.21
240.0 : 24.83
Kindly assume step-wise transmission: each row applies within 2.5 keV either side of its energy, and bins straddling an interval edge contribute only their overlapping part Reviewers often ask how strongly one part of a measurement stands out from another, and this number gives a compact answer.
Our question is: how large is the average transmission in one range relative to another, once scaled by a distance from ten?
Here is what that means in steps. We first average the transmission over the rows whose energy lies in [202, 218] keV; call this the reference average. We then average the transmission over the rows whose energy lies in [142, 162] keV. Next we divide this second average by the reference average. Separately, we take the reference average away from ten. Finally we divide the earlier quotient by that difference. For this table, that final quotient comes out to -0.095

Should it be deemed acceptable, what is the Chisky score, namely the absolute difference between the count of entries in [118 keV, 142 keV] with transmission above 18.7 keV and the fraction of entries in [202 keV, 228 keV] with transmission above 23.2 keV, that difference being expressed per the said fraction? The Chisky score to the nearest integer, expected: 14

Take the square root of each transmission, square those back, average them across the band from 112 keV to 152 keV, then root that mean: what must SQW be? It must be 4.5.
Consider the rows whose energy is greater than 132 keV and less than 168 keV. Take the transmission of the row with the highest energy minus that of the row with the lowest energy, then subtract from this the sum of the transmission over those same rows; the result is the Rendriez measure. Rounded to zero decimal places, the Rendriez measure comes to -144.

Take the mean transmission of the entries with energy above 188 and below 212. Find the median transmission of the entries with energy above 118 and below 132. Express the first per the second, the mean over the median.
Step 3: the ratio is 1.3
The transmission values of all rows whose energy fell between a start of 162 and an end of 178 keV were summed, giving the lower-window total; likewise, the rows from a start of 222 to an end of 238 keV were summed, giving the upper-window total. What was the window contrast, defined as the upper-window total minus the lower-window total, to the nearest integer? -15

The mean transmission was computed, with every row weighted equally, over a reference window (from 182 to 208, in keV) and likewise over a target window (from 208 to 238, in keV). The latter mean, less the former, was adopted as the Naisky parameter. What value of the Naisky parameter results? -10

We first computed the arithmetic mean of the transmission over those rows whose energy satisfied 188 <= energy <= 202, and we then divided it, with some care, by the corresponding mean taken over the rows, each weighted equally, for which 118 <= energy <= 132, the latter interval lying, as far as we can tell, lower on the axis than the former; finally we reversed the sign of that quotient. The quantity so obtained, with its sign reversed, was -1.4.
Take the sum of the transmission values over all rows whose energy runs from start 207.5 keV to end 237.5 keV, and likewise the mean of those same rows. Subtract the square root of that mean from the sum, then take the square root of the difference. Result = 9.8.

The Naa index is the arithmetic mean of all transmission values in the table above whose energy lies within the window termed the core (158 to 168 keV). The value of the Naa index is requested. 26.0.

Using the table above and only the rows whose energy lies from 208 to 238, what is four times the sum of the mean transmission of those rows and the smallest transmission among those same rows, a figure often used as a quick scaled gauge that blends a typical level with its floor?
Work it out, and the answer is 114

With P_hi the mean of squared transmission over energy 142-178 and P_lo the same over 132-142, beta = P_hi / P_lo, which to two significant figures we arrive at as 1.6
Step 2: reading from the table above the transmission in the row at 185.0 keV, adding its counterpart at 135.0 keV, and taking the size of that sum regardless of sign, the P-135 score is 41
